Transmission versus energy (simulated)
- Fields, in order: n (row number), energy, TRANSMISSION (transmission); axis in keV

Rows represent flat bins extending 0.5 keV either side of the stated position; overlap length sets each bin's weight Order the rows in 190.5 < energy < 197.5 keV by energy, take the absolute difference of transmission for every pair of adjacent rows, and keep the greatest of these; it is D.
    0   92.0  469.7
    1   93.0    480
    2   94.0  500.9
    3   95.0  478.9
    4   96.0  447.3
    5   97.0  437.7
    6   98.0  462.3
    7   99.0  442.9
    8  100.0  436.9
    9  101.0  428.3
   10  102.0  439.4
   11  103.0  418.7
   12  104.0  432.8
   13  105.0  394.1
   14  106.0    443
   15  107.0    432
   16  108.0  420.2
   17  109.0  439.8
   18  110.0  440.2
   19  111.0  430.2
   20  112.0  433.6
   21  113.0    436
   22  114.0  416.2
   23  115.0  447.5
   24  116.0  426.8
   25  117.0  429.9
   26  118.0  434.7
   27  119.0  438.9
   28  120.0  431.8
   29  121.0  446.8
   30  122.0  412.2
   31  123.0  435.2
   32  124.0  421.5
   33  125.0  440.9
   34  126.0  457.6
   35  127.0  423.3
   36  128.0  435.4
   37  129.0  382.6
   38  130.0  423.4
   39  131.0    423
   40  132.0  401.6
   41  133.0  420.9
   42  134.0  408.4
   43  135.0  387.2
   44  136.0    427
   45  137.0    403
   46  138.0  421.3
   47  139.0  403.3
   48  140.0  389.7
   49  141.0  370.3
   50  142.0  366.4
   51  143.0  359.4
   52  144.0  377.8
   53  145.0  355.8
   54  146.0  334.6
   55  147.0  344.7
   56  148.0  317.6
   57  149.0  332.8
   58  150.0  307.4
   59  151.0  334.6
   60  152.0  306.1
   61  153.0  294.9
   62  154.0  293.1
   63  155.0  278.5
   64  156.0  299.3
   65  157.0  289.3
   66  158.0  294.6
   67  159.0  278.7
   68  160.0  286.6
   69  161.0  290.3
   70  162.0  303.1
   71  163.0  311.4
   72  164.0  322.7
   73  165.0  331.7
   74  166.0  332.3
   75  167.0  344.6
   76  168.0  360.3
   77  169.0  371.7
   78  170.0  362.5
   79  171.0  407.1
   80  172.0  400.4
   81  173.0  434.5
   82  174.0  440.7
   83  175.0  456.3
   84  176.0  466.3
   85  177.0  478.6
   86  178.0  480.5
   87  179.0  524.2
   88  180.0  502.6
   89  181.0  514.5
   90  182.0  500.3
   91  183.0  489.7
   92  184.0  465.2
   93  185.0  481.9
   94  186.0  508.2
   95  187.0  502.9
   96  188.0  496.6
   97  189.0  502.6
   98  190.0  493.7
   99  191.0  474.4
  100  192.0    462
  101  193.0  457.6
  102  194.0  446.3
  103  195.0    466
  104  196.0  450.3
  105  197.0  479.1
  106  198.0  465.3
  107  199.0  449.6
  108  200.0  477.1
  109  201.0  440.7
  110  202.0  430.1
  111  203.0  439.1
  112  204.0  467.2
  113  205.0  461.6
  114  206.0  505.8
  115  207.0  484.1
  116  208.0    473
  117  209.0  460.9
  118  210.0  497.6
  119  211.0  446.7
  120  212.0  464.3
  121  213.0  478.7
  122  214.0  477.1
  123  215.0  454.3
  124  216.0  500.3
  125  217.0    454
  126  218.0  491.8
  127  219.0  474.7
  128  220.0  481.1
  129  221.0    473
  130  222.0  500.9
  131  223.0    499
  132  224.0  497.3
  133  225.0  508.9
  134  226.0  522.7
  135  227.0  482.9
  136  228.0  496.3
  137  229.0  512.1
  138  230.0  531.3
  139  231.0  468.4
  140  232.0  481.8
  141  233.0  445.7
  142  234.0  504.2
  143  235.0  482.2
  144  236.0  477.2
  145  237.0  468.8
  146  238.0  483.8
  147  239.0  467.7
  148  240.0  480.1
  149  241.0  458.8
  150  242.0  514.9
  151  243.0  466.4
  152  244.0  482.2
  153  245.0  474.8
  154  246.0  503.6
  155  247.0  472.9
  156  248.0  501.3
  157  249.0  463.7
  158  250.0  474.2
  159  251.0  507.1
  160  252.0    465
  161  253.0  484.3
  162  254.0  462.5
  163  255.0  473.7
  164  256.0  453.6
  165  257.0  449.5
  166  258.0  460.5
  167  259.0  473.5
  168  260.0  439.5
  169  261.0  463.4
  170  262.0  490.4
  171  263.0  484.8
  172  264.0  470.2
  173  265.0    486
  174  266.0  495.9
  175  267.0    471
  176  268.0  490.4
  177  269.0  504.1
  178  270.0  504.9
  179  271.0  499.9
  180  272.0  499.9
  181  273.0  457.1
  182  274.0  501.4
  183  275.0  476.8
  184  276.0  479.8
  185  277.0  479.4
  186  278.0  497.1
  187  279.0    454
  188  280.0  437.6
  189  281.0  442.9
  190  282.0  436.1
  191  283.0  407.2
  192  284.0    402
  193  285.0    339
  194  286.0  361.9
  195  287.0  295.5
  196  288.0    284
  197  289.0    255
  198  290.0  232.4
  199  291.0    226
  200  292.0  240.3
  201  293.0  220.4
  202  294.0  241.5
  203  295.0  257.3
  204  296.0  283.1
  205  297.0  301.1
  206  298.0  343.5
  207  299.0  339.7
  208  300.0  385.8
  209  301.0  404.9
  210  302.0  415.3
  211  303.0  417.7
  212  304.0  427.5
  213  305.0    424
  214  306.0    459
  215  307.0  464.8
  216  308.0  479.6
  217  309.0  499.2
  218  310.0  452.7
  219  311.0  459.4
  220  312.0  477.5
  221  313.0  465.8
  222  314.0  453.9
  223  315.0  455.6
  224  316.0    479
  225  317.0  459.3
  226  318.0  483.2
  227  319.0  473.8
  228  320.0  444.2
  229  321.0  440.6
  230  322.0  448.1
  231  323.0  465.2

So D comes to 29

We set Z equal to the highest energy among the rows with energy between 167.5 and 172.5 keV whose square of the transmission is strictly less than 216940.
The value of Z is 172.0 keV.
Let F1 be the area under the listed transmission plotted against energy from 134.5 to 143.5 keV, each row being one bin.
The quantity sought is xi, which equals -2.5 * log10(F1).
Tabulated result -8.87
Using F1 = 3528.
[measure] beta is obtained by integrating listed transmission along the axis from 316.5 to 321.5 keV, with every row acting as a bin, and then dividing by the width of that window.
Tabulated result 460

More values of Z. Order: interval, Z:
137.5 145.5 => 145.0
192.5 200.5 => 199.0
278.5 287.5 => 287.0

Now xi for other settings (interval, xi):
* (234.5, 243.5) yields -9.08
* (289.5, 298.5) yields -8.43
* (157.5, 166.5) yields -8.60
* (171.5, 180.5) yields -9.05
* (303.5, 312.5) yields -9.04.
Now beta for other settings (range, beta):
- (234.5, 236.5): 480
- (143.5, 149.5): 344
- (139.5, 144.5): 373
